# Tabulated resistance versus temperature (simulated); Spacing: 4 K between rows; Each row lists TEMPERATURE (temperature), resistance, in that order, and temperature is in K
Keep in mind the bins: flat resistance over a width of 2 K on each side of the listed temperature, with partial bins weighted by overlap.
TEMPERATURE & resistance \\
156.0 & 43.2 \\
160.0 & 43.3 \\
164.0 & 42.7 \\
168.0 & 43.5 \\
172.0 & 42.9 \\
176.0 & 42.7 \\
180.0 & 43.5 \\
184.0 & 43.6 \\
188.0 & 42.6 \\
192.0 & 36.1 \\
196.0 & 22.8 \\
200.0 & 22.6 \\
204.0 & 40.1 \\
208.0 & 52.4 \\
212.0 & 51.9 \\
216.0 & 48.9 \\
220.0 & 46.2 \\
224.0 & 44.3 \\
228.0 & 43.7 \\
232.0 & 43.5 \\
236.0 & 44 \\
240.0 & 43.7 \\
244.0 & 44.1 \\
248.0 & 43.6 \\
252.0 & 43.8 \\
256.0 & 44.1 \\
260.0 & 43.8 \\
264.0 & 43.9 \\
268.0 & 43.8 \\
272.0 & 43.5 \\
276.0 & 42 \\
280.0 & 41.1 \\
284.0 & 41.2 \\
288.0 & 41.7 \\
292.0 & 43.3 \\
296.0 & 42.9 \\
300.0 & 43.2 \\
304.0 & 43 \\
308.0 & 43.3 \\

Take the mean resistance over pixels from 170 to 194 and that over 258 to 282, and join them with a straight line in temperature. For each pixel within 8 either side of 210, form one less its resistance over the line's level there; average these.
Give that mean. -0.14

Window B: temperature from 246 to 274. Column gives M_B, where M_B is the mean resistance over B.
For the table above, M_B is 44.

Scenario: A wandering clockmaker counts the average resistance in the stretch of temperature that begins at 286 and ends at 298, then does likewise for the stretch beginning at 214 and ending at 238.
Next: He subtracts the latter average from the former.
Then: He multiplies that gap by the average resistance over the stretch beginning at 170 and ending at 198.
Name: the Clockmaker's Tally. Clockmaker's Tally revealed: -97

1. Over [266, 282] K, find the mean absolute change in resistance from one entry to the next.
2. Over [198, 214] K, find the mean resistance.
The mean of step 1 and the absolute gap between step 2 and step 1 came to 20.9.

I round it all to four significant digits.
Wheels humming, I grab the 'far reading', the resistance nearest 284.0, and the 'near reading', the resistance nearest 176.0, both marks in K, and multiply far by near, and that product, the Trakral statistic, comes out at 1759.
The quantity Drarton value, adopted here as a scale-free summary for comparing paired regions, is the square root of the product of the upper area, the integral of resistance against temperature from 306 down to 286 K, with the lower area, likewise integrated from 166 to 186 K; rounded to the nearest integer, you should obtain 861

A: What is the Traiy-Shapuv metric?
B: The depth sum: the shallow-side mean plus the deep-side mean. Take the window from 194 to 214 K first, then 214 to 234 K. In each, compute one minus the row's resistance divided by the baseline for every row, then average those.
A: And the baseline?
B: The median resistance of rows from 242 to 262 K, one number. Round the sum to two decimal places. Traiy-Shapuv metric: 0.10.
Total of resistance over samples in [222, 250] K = 307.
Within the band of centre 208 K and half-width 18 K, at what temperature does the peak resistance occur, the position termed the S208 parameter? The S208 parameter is 208.0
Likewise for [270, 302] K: 272.0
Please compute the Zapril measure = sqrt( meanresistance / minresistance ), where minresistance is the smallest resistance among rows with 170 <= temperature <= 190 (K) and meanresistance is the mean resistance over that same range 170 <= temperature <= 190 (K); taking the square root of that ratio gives 1.01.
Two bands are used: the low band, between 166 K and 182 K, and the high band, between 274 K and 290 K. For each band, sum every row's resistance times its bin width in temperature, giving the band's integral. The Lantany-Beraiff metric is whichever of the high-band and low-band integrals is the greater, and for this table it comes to 690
